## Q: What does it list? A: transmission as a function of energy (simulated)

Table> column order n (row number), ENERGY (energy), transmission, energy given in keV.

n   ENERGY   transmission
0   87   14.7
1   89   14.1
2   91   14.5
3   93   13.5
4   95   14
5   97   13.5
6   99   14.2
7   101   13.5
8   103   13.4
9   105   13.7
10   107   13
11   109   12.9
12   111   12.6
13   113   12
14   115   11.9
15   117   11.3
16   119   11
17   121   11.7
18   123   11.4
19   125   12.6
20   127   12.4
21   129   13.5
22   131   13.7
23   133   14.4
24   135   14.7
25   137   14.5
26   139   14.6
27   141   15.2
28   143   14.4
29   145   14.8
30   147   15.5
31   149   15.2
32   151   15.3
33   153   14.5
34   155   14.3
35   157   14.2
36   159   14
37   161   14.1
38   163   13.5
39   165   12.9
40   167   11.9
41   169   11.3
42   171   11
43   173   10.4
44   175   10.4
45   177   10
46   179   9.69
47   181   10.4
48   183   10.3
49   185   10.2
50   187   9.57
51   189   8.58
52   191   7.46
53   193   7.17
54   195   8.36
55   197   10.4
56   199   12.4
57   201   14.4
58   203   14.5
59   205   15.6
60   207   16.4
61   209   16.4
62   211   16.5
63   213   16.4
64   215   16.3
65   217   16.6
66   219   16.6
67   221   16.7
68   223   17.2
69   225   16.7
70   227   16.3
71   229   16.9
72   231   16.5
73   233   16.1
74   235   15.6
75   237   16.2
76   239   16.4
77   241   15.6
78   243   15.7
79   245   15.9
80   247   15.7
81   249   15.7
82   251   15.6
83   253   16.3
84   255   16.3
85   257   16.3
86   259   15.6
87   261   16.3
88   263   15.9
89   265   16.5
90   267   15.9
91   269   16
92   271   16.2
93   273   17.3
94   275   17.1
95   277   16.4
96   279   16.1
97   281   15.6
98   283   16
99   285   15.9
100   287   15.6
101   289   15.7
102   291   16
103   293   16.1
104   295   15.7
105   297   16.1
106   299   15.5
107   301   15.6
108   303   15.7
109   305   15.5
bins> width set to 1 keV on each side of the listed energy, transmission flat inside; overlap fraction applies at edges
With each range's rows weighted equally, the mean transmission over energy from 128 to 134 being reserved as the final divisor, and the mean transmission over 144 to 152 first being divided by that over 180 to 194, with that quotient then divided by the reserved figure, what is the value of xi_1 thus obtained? 0.120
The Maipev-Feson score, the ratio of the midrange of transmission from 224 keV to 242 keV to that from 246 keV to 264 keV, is 1.02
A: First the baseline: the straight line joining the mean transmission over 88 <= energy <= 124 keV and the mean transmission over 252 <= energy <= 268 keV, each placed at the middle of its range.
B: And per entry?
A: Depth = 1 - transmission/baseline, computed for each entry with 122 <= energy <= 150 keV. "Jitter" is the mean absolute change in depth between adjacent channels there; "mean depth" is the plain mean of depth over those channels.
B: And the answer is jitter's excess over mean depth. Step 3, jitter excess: 0.08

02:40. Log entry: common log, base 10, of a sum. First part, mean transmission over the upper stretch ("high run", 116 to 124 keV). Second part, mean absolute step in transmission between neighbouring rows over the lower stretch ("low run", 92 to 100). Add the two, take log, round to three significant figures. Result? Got 1.08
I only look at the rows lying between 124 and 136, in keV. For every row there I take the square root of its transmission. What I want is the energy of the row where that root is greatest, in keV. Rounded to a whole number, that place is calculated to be 135 keV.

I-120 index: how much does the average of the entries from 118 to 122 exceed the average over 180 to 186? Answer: 1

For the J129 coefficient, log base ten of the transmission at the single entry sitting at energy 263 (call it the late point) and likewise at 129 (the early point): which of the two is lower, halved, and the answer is 0.565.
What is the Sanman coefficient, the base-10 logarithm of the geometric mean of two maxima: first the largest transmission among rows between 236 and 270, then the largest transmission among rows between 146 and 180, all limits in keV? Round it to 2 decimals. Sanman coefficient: 1.20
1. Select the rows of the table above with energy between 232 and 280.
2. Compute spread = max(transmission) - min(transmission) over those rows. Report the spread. 1.7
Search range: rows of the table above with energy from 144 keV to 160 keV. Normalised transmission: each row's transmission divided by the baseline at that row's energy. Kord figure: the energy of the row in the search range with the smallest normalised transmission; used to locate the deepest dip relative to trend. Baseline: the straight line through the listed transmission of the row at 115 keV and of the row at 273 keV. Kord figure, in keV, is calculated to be 159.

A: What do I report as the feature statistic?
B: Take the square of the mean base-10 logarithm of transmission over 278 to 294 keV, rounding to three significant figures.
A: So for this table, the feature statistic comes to 1.44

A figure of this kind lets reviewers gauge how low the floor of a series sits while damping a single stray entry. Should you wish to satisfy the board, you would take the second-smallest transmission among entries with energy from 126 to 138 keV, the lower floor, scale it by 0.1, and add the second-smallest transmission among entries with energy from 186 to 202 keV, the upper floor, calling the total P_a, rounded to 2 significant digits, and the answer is 8.8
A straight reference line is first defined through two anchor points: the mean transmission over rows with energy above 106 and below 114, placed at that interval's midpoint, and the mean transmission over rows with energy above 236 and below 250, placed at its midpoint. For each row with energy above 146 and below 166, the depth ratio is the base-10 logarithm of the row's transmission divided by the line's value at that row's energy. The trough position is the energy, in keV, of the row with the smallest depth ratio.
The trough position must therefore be 165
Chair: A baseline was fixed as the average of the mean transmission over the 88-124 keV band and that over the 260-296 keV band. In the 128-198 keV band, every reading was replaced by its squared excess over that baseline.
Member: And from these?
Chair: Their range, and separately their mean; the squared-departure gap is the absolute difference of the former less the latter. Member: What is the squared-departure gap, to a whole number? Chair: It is 43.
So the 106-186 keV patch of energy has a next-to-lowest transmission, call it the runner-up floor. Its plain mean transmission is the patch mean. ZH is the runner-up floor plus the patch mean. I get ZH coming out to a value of 22.8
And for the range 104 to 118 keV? 24.4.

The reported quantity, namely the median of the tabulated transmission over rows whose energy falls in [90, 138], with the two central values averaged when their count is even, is 13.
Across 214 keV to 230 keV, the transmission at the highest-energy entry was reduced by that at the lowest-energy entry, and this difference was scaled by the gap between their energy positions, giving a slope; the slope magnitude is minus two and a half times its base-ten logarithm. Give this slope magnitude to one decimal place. 3.4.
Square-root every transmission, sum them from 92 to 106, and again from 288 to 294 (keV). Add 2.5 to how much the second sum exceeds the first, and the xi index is -11.4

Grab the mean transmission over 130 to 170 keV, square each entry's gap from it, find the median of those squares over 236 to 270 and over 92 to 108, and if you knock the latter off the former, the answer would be 2.6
